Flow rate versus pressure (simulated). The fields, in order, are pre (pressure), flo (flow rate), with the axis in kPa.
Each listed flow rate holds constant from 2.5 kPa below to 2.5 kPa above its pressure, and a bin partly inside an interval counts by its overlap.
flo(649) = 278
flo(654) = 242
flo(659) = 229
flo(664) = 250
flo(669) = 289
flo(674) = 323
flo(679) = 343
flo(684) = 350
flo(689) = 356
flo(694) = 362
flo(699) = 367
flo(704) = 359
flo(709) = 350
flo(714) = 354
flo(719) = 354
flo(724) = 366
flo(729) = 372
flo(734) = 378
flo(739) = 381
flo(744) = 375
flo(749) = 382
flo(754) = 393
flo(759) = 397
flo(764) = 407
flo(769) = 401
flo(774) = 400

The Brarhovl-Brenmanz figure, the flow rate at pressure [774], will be 400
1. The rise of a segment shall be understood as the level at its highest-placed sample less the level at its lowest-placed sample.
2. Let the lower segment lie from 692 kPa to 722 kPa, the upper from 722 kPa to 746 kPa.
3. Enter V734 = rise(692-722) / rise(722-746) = -0.9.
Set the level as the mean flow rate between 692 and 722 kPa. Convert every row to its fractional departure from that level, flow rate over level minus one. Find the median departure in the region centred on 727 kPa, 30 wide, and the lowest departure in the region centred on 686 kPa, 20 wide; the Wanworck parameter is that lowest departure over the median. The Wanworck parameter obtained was -1.3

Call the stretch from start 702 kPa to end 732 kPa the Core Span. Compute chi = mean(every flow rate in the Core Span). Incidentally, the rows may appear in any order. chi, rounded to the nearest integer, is 359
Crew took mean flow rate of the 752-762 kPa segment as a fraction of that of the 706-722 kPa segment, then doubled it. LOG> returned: 2.24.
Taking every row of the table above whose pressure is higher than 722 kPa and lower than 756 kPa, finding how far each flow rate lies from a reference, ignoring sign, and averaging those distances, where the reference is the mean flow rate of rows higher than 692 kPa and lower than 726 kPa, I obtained 19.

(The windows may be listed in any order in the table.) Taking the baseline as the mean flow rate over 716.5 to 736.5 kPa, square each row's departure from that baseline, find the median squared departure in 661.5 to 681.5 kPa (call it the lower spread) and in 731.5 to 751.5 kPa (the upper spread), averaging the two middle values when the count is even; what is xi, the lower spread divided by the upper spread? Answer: 28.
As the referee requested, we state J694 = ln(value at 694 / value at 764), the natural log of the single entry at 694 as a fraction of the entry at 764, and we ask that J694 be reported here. -0.12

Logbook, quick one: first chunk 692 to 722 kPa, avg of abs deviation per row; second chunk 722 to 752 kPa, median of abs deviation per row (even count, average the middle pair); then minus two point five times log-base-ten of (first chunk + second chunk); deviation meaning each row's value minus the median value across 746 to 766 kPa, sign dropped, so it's -4.37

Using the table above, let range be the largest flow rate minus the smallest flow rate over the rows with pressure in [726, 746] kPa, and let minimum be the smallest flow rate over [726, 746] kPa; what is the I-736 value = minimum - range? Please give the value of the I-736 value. 363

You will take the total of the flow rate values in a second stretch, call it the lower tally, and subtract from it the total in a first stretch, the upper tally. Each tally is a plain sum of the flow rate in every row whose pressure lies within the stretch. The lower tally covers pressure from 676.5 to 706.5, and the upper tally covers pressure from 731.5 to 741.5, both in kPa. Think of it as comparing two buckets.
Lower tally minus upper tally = 1378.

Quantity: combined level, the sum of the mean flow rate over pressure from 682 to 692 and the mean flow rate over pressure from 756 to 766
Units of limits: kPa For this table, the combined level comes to 755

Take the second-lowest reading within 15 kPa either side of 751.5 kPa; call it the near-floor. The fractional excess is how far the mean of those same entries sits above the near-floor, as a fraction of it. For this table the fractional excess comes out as 0.021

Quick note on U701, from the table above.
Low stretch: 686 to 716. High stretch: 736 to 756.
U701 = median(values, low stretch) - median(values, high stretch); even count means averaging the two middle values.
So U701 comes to -24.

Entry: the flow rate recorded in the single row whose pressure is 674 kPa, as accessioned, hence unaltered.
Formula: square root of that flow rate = 18.0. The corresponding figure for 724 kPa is 19.1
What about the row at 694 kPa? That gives 19.0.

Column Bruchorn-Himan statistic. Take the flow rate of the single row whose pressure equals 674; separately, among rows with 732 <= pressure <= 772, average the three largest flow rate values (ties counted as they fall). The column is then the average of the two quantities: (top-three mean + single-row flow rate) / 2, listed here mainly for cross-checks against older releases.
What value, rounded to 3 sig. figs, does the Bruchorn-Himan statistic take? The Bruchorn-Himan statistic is 362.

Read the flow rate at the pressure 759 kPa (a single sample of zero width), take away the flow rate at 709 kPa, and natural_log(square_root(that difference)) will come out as 1.9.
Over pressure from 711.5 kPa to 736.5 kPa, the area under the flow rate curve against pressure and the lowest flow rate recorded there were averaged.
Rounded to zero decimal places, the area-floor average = 4737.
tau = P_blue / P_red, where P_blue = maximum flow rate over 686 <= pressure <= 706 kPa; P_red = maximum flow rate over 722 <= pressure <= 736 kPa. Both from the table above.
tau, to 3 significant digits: 0.971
